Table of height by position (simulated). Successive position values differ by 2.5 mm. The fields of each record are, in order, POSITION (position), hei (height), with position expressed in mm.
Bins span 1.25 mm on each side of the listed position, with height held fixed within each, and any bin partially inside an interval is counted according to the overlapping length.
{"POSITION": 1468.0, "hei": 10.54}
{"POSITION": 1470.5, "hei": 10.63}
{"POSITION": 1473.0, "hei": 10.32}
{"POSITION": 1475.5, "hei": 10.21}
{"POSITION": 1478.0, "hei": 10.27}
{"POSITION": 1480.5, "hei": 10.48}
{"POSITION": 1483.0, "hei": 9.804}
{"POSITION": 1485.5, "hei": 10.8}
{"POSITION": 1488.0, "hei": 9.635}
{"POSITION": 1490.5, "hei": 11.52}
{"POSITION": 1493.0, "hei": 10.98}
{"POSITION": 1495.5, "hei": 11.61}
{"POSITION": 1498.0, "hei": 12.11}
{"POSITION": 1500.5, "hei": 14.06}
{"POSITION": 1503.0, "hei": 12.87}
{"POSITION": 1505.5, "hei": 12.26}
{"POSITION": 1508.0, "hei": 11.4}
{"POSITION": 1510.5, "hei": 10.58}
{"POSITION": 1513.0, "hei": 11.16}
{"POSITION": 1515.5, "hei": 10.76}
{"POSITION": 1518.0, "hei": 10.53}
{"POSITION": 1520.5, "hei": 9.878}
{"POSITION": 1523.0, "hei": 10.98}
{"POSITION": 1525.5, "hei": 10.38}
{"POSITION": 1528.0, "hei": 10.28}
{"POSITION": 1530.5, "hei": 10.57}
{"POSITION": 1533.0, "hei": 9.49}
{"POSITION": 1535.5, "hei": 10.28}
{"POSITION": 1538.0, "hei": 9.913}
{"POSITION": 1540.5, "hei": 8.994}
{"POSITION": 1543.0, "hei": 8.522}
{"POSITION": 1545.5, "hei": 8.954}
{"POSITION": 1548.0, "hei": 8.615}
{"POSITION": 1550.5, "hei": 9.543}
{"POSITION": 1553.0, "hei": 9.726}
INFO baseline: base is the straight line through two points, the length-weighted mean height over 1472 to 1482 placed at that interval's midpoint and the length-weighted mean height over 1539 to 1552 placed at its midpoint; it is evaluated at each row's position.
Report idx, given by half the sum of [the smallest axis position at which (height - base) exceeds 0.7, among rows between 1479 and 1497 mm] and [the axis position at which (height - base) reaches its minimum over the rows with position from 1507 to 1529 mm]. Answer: 1505.5 mm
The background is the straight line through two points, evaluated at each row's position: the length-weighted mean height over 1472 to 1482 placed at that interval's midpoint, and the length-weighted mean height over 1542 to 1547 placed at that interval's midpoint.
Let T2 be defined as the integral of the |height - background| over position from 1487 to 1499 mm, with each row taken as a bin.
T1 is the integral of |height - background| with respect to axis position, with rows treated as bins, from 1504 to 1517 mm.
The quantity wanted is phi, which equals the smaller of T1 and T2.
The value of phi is 17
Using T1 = 22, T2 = 17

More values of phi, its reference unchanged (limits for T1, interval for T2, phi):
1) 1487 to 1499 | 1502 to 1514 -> 17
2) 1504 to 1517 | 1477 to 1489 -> 4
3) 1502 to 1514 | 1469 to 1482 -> 2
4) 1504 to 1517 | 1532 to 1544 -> 8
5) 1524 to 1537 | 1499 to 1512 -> 15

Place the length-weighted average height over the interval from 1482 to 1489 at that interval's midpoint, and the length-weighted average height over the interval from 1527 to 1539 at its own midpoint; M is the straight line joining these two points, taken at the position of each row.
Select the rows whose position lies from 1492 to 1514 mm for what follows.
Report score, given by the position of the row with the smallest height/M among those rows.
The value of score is 1510.5 mm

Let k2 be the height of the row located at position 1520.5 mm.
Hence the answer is 9.878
